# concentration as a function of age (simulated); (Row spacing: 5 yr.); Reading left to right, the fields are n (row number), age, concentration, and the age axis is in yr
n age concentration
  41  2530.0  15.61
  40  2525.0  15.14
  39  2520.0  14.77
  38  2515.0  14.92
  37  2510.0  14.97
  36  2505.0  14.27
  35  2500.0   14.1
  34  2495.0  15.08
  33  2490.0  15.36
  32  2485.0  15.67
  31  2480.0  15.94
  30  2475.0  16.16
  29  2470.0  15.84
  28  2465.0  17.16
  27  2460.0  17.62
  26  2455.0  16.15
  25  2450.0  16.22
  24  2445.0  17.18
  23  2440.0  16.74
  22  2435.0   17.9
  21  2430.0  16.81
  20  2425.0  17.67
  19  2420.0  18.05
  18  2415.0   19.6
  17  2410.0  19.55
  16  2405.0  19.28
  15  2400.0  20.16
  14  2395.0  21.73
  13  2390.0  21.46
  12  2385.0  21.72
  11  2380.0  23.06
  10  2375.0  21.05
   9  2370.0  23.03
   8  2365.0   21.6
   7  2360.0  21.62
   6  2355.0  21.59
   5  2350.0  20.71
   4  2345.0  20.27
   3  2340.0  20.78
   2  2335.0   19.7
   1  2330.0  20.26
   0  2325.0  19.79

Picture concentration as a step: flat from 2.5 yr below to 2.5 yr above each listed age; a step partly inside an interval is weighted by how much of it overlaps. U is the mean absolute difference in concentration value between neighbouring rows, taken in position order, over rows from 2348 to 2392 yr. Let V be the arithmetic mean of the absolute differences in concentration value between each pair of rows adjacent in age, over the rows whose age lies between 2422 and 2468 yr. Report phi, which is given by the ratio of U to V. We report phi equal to 1.22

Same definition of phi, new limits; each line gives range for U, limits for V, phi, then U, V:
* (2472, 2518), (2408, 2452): 0.46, 0.4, 0.8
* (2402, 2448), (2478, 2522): 1.99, 0.7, 0.4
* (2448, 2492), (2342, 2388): 0.55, 0.6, 1.0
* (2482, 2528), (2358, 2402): 0.34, 0.4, 1.1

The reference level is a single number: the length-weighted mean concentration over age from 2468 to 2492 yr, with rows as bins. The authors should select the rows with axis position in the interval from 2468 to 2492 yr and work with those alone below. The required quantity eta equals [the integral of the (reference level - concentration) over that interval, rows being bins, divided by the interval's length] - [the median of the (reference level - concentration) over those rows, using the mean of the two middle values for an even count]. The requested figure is 0.04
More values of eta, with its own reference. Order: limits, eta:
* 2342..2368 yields 0.40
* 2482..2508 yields 0.16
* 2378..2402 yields 0.09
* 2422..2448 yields -0.08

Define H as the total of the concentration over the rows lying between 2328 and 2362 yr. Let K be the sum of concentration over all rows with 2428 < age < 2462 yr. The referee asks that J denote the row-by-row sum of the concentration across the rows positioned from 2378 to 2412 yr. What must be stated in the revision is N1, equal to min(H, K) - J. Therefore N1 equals -28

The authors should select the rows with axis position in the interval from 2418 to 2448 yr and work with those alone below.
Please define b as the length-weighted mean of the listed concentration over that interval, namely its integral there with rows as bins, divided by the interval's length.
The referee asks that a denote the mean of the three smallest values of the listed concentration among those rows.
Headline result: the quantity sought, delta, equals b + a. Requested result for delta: 34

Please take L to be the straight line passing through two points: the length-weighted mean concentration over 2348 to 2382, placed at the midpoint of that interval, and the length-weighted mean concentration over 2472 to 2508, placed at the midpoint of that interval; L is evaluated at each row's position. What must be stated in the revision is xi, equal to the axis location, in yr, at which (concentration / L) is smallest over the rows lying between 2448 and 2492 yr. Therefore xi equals 2450.0 yr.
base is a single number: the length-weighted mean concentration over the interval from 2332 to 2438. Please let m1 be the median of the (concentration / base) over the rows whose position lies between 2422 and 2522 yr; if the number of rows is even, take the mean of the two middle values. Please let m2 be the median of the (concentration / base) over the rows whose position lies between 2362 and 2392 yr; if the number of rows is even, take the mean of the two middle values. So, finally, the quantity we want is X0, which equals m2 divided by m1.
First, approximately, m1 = 0.79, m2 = 1.07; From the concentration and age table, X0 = 1.35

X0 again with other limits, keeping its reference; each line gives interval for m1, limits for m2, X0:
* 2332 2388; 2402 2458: 0.82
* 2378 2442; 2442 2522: 0.81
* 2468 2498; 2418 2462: 1.09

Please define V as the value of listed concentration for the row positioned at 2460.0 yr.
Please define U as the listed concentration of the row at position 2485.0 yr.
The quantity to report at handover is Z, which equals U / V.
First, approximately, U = 15.67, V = 17.62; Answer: 0.89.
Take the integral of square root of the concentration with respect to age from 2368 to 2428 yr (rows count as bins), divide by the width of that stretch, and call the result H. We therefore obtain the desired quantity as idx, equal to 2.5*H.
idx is 11.3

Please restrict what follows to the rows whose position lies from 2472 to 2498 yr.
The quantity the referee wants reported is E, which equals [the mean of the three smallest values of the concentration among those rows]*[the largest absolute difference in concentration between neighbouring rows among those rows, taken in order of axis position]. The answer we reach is 5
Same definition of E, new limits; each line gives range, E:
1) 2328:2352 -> 22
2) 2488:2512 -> 14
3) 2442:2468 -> 24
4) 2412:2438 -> 27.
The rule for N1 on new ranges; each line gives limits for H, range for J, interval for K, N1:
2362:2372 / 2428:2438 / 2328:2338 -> 5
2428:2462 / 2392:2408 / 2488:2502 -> -17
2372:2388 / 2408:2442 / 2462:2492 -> -60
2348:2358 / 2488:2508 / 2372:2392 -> -17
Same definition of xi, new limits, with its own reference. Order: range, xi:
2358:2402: 2360.0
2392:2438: 2430.0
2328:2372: 2335.0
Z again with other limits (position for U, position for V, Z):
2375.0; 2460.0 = 1.19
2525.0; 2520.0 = 1.03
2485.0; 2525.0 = 1.04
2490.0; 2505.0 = 1.08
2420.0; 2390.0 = 0.84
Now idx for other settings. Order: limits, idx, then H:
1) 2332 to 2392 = 11.6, 4.6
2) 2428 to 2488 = 10.2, 4.1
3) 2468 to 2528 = 9.7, 3.9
